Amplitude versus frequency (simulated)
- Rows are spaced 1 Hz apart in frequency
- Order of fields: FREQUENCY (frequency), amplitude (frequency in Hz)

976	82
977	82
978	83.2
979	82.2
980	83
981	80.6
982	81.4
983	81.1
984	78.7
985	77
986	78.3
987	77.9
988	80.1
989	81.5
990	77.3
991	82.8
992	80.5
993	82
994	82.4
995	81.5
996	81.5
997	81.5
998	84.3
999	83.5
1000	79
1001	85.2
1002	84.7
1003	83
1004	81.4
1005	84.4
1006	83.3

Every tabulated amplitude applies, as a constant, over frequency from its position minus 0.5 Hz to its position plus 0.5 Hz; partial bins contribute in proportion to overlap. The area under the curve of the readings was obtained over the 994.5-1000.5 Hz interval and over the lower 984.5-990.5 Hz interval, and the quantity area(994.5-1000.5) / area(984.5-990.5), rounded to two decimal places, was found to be 1.04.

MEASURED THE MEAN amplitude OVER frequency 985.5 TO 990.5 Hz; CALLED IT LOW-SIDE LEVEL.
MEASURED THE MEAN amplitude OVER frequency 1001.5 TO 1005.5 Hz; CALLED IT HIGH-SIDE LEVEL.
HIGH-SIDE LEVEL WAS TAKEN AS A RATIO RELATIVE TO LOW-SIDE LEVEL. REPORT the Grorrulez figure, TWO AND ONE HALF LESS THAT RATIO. 1.44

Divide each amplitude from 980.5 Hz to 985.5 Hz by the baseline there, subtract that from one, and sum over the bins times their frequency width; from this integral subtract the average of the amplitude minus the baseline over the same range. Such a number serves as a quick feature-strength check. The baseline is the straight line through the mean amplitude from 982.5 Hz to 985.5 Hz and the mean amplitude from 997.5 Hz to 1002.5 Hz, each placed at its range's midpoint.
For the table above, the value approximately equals -1.2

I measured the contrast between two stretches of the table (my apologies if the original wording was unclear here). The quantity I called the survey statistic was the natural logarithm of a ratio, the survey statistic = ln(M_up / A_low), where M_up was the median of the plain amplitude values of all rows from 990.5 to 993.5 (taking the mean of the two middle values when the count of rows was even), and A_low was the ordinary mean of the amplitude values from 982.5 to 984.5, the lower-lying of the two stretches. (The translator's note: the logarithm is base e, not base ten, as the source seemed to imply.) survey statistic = 0.026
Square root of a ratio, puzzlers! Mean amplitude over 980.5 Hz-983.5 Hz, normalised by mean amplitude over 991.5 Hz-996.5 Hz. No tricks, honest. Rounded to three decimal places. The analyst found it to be 0.997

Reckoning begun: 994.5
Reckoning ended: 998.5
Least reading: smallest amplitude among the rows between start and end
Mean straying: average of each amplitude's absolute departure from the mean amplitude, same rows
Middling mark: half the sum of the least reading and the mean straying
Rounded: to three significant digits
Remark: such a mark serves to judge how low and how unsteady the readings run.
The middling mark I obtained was 41.3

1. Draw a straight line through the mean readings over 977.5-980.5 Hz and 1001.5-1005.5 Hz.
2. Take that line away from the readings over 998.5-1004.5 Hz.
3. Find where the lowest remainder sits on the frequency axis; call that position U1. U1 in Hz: 1000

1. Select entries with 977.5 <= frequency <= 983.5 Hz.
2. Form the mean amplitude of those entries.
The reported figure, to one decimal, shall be 81.9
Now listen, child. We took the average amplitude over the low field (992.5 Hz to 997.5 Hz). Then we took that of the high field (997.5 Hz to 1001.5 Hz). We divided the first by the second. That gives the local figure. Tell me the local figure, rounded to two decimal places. 0.99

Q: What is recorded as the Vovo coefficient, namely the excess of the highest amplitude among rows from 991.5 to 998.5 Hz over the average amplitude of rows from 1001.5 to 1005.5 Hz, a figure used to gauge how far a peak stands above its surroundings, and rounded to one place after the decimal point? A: 0.9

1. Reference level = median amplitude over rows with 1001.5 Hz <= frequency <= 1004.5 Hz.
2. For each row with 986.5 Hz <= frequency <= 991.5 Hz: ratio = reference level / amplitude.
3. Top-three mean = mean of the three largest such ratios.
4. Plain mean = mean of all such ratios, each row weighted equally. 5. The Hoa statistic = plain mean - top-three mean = -0.019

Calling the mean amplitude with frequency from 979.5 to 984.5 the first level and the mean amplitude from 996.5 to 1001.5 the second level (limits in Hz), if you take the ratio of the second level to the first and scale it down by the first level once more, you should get 0.0126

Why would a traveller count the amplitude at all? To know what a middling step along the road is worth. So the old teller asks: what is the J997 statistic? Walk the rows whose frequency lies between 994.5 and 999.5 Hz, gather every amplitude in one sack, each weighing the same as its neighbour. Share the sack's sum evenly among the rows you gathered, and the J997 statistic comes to 82.5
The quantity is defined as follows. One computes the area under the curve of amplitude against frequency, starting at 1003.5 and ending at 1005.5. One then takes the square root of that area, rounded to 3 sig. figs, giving 12.9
